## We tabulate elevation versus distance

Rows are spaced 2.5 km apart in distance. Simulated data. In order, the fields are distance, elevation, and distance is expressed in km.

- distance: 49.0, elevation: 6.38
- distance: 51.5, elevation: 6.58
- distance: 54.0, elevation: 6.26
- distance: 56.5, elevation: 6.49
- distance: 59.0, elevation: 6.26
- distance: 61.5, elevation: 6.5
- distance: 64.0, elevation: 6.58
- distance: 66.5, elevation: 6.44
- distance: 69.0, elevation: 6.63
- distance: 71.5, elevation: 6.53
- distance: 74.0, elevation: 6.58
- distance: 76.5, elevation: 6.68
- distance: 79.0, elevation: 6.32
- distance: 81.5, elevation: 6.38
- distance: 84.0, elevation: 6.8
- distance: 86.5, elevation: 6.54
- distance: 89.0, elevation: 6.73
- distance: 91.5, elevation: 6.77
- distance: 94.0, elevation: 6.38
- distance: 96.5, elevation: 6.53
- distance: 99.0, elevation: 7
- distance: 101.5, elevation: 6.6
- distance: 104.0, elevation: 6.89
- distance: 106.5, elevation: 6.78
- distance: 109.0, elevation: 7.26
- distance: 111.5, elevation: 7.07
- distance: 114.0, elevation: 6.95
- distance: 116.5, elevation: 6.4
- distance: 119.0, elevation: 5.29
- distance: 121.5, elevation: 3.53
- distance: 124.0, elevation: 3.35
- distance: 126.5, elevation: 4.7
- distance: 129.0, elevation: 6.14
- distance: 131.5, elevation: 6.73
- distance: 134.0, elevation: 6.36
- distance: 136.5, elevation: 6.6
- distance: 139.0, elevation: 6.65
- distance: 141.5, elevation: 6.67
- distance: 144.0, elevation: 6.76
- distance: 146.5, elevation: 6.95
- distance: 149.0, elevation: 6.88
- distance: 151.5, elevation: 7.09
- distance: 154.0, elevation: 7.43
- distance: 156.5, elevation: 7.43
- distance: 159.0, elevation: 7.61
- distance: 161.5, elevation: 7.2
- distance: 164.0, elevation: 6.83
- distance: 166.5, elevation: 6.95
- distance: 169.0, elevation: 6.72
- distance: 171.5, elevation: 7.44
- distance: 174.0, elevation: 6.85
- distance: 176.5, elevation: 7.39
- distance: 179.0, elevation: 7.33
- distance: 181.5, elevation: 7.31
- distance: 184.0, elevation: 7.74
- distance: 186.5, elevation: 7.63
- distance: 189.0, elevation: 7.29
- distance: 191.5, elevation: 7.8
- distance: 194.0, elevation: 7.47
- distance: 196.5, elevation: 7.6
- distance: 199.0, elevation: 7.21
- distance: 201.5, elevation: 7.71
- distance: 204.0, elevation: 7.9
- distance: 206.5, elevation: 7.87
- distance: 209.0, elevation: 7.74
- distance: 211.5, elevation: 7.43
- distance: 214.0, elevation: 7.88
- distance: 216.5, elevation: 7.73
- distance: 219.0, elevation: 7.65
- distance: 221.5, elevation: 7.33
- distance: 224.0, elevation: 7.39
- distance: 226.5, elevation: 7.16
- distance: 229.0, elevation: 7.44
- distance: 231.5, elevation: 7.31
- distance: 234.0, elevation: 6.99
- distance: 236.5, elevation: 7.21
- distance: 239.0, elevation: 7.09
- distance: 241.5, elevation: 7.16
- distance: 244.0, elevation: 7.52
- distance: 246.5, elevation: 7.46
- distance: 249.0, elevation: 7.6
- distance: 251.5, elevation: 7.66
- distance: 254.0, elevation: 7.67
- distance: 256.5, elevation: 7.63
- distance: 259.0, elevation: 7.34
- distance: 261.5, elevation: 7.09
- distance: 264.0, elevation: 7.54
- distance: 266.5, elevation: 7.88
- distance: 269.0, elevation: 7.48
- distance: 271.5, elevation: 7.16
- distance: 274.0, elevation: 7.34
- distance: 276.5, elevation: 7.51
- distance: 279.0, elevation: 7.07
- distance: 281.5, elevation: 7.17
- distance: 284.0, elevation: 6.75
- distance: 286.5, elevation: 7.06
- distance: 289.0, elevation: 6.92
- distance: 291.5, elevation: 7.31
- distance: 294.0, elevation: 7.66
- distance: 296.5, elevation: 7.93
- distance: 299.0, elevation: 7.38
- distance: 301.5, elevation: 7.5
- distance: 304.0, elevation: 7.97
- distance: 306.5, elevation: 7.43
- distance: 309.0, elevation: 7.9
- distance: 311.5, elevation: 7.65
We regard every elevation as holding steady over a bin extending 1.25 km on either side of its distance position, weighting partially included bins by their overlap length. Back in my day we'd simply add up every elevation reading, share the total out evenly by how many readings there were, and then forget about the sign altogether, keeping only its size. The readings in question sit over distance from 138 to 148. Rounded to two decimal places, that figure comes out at 6.76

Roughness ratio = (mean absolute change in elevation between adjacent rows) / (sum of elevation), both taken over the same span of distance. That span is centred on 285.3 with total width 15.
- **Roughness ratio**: 0.0064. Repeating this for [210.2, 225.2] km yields 0.0047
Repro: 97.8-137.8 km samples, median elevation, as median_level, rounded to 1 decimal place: 6.6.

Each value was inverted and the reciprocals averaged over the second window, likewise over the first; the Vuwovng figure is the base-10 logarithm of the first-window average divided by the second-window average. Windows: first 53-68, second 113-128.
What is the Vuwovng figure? -0.14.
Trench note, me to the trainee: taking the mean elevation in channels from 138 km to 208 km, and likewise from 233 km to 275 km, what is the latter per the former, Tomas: 1.02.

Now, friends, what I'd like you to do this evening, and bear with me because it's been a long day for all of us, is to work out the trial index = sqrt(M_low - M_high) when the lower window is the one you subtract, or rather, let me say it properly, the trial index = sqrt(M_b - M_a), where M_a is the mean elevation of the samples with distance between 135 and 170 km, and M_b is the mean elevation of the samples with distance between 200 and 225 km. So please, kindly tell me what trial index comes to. 0.82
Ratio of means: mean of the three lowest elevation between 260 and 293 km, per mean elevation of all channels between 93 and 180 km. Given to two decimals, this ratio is 1.05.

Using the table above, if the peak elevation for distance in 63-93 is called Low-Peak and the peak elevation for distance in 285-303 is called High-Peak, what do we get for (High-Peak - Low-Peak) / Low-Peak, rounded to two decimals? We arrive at 0.17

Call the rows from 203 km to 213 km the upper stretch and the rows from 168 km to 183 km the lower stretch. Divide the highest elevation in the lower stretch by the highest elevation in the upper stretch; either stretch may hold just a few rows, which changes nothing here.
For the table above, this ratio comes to 0.942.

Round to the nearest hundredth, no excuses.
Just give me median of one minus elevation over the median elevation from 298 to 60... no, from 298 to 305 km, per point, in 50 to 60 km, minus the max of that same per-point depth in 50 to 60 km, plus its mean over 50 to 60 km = 0.13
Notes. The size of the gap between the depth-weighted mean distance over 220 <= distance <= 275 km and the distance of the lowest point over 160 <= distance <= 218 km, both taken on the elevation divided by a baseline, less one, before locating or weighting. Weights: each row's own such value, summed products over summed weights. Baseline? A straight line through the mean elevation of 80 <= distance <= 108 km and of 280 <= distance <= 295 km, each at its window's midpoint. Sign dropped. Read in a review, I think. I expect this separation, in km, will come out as 80.2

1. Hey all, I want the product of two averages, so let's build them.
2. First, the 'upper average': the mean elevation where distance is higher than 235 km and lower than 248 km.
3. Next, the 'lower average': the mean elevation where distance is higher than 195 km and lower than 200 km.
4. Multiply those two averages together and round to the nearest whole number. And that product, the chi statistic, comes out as 54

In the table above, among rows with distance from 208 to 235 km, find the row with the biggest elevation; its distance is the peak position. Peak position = 214.0 km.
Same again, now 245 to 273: 266.5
